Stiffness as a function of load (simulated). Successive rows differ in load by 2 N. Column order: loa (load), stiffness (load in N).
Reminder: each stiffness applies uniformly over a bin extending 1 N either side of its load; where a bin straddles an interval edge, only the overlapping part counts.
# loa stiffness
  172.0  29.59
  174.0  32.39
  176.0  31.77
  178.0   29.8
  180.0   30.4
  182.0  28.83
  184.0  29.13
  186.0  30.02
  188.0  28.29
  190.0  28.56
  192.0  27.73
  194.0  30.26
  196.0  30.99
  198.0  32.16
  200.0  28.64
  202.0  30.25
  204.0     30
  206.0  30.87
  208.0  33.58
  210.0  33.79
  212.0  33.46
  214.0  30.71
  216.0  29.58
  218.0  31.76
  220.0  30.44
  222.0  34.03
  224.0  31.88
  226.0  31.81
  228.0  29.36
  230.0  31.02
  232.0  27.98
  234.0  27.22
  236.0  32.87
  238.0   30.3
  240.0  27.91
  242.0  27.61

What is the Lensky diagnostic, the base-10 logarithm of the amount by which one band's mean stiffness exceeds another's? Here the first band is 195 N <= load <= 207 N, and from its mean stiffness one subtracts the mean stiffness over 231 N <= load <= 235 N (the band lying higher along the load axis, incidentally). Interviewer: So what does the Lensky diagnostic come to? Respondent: 0.5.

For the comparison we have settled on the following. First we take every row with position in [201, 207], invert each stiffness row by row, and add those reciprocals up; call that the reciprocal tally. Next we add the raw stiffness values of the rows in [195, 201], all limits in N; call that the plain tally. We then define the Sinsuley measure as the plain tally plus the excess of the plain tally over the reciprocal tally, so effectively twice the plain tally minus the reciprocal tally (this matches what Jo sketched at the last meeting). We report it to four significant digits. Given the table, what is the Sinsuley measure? 183.5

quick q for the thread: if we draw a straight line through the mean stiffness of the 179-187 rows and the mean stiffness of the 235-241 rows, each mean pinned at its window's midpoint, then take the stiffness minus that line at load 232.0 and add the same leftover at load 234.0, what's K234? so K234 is -5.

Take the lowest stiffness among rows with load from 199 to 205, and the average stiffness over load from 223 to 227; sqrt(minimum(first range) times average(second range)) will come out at 30.20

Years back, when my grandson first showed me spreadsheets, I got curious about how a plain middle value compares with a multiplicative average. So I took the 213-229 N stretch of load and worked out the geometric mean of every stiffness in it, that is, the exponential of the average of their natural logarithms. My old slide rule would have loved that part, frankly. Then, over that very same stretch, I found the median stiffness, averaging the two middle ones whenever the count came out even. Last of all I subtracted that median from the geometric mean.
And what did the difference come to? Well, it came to -0.07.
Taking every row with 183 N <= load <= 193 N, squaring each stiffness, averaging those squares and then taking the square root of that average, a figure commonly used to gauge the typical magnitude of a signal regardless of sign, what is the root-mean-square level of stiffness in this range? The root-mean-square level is 28.8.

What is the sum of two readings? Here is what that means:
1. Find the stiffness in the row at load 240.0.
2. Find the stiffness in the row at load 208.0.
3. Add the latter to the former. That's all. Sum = 61.5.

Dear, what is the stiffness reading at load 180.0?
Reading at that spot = 30.4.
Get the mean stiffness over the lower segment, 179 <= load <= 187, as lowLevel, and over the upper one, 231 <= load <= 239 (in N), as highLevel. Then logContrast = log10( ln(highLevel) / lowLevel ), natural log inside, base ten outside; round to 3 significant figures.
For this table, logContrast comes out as -0.941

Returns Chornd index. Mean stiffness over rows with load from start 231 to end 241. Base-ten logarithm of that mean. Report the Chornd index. 1.466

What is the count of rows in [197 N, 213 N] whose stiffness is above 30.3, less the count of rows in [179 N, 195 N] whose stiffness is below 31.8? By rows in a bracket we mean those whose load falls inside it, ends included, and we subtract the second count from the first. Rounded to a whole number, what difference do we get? -3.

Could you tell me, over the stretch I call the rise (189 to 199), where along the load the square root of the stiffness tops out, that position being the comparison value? 198.0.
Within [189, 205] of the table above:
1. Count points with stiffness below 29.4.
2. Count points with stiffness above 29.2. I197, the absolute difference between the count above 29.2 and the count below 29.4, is 2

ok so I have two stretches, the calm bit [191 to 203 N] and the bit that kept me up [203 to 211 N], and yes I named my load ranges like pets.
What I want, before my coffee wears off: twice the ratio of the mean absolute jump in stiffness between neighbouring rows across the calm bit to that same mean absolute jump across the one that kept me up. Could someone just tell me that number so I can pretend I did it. 3.0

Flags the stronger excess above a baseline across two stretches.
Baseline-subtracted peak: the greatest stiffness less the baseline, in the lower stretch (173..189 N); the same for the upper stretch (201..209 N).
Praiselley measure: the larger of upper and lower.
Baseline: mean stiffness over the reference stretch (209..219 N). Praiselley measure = 1.7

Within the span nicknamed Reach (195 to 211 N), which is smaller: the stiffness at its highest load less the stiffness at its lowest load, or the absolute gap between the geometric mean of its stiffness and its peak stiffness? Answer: 2.5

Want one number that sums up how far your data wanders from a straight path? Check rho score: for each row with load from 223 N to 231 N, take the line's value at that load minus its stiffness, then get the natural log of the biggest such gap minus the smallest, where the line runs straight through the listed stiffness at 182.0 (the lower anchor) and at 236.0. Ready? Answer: 1.04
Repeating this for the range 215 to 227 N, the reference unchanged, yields 1.39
